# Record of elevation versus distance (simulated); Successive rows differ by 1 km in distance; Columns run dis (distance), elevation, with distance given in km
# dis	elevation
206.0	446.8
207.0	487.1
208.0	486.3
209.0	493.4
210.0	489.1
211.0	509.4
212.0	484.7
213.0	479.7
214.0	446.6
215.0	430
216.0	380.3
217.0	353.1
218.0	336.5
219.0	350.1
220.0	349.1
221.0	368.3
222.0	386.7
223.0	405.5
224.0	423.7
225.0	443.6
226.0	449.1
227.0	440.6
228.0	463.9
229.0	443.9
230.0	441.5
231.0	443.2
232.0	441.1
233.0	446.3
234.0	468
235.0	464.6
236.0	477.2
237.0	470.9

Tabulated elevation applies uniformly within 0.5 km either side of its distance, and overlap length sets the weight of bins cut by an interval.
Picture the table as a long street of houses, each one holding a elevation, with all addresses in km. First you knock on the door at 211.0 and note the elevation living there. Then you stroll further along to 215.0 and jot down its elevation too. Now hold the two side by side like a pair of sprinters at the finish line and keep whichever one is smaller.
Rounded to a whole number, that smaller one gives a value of 430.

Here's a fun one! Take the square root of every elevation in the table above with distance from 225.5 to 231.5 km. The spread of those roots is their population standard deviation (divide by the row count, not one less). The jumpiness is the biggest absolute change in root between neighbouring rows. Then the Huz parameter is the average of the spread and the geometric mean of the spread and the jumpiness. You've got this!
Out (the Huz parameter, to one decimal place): 0.3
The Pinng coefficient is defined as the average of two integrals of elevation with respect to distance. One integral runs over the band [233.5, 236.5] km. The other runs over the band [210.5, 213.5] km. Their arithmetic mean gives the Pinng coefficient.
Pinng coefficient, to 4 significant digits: 1442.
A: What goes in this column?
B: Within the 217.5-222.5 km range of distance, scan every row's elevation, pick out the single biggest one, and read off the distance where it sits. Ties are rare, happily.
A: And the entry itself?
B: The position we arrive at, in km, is 222.0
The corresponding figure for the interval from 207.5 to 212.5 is 211.0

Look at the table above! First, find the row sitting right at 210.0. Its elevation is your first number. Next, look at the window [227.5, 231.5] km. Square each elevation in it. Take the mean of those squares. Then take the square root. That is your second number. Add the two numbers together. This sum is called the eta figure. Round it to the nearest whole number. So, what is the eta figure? 937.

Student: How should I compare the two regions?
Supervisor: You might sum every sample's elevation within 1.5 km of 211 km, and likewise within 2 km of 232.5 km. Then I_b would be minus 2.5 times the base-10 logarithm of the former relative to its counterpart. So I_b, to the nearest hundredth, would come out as 0.21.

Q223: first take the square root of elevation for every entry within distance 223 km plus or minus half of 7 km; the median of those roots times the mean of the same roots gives 404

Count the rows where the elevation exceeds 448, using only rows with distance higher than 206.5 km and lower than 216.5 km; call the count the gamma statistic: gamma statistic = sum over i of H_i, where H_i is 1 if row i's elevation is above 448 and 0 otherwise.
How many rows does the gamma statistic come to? 7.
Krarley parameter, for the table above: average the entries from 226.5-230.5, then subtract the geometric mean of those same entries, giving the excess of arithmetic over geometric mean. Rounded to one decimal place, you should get 0.1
